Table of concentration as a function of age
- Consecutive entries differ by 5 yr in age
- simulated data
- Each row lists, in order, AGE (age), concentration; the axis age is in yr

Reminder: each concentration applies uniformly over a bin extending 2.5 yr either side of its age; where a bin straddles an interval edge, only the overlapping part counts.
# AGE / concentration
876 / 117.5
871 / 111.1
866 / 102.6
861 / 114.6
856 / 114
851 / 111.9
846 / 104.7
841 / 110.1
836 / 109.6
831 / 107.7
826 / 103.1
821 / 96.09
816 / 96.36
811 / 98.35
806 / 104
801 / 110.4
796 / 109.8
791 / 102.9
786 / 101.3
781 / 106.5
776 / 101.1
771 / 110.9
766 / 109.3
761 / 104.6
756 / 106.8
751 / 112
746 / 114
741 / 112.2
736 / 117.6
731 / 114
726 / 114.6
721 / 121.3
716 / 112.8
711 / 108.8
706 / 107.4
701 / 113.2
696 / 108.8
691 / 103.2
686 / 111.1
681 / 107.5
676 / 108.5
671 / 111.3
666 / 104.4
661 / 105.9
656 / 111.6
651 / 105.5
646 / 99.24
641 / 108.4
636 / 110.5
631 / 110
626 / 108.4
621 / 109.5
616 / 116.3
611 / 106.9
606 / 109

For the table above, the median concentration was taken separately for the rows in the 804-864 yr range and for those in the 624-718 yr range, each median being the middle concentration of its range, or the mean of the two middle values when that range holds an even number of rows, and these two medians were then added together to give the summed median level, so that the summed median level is 215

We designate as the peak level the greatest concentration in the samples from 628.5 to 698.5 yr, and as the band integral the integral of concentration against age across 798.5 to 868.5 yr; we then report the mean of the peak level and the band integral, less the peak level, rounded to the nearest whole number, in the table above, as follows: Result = 3653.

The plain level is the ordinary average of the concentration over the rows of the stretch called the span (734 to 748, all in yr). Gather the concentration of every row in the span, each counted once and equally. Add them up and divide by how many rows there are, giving 115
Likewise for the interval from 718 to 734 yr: 117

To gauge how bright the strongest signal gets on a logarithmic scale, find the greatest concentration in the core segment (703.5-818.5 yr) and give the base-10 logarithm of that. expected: 2.08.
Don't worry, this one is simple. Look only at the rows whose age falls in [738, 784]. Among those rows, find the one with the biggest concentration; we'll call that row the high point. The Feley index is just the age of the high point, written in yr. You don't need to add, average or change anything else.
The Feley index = 746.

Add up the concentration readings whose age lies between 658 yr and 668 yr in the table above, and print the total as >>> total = 210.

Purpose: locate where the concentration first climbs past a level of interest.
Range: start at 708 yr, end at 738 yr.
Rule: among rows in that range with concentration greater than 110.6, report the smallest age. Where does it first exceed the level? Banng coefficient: 716 yr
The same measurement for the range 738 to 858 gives 741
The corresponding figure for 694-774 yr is 701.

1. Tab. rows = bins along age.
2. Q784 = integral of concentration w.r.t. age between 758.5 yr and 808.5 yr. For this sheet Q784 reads 5304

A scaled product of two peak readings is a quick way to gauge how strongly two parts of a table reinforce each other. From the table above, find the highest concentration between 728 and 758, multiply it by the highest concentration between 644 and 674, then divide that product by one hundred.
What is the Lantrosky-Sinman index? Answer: 131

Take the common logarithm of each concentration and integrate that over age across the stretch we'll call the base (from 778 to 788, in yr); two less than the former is 18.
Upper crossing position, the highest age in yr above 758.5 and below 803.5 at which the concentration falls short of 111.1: 801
